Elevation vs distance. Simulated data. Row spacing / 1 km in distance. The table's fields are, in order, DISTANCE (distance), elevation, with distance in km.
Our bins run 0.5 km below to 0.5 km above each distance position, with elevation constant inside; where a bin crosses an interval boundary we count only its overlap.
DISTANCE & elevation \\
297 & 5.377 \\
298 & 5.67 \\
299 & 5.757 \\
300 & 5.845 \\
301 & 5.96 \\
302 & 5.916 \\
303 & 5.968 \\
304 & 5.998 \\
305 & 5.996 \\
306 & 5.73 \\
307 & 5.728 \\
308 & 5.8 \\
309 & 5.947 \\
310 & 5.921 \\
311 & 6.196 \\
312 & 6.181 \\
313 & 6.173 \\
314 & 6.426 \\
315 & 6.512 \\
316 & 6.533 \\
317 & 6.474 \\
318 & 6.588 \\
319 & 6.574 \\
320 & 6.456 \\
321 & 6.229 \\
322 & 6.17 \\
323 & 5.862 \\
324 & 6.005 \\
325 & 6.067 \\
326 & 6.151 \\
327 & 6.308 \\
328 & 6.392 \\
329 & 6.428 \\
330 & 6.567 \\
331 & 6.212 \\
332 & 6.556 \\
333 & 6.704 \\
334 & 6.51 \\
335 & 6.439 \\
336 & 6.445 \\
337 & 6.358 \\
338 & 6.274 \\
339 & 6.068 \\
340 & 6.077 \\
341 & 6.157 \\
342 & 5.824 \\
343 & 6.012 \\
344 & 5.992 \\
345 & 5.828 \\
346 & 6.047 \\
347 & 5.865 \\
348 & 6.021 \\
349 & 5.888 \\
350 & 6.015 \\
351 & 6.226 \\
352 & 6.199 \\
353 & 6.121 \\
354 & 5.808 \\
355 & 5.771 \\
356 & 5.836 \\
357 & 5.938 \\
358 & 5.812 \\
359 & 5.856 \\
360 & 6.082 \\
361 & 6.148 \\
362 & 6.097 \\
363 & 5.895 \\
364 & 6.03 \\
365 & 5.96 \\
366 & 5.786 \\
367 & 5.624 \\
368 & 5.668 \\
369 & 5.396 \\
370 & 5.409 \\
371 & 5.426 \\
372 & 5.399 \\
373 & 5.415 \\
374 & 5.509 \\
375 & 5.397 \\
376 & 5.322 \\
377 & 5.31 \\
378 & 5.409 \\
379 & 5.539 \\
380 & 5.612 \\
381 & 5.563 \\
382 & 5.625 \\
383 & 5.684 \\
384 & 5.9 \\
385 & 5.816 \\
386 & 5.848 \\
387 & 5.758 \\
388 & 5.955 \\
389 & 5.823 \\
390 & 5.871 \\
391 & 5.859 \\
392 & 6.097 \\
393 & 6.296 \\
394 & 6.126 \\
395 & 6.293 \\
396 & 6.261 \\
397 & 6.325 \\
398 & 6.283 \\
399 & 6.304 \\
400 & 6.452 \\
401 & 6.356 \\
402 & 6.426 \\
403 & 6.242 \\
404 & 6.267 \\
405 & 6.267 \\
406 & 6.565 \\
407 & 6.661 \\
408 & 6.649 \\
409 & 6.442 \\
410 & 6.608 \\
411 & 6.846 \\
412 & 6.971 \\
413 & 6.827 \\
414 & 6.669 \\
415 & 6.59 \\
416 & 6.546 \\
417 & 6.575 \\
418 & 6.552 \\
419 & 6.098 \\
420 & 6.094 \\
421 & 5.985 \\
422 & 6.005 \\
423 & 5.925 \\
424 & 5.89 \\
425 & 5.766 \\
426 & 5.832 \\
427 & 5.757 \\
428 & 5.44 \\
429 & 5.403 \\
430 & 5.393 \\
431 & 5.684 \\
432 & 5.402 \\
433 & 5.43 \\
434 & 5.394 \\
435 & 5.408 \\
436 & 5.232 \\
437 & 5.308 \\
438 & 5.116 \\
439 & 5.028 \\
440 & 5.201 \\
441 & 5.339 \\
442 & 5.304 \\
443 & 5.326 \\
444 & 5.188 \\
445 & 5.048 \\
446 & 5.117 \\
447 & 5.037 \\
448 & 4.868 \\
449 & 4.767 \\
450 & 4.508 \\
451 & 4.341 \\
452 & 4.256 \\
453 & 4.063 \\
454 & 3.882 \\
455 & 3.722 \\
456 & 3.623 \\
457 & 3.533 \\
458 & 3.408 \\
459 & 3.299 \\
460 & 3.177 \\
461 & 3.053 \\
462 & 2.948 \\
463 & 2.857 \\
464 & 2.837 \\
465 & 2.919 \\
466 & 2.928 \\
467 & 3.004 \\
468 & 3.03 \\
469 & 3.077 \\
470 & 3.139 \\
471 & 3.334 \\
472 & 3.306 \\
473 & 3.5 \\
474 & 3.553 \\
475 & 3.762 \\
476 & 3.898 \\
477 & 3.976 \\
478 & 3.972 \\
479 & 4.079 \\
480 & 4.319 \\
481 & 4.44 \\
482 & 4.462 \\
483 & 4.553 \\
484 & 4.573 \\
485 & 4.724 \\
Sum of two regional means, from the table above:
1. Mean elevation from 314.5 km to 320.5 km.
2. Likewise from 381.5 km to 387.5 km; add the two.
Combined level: 12.3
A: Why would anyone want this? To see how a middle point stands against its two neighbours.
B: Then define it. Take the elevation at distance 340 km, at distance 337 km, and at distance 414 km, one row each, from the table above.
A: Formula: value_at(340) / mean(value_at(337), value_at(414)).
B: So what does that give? 0.93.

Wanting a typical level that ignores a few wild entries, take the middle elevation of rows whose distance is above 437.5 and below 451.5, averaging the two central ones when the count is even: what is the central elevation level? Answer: 5.1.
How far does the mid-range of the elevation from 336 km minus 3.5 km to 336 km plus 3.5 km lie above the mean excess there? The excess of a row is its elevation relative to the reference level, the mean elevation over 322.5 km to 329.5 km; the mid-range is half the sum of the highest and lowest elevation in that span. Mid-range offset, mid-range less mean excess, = 6.16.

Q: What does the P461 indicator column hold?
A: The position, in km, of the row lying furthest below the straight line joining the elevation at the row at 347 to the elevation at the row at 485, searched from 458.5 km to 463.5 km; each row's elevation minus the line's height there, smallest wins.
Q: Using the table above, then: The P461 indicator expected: 463 km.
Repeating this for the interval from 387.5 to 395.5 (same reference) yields 389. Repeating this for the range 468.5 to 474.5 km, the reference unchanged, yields 469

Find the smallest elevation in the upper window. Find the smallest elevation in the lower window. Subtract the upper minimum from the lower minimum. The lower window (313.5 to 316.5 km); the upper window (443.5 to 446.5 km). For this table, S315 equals 1.4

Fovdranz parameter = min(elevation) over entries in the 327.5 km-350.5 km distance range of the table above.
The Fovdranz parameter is 5.824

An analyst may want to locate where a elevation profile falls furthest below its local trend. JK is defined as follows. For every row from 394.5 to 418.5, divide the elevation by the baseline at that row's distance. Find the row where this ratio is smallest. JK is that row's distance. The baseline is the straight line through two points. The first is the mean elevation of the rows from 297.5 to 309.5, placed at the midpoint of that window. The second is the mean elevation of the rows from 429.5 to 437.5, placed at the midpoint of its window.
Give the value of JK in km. 396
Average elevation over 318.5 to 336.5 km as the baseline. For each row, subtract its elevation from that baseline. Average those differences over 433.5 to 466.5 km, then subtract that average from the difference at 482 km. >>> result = 0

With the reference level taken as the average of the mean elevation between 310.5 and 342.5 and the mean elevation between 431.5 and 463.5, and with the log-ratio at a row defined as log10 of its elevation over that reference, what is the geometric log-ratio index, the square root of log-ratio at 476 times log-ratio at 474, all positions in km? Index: 0.16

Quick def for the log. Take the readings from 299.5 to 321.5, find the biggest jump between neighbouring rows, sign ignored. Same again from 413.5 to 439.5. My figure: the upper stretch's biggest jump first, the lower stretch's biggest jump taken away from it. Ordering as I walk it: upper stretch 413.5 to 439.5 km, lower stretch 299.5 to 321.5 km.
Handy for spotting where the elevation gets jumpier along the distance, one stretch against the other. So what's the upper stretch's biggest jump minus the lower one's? 0.18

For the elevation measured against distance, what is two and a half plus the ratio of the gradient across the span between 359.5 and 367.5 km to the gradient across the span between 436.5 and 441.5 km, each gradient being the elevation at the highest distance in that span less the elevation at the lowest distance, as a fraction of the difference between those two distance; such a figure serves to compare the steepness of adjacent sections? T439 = -5.9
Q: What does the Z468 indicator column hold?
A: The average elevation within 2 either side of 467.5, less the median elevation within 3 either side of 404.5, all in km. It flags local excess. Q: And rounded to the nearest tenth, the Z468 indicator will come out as -3.3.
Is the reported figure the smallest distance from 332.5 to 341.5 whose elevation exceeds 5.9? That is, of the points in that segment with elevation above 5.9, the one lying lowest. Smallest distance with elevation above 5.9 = 333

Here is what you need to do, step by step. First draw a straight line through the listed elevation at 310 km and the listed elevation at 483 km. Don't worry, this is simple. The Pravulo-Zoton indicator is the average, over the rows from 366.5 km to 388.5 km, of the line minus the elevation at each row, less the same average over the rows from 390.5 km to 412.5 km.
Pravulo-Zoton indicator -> 1.0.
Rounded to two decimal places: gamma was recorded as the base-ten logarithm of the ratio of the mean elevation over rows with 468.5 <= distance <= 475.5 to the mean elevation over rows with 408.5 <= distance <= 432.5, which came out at -0.26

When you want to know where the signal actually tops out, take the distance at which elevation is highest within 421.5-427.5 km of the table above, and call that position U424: 422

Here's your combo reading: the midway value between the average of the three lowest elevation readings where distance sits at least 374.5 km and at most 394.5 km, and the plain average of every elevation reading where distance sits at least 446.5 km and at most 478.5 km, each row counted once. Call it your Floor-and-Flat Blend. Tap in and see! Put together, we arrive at 4.5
